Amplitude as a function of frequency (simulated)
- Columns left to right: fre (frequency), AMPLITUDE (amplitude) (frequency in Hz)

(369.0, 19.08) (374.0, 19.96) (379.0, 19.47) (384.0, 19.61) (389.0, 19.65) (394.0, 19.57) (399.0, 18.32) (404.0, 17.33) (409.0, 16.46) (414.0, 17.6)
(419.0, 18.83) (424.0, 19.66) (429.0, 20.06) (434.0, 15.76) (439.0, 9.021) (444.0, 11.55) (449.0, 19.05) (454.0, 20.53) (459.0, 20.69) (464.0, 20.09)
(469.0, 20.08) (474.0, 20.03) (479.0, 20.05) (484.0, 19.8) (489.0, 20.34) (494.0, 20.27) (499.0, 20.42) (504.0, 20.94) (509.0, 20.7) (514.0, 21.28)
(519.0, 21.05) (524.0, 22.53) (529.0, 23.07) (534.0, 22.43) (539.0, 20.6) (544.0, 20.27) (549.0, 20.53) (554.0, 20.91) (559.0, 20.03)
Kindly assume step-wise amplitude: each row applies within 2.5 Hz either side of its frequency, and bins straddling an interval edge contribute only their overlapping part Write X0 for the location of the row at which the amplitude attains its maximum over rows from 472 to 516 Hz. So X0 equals 514.0 Hz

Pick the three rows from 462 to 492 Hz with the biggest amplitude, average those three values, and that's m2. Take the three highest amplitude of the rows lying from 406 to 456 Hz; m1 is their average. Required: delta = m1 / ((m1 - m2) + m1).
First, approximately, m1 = 20.1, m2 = 20.2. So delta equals 1.00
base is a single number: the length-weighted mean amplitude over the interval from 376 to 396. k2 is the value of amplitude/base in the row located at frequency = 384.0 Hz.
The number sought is 1.00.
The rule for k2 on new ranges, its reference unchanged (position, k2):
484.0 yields 1.01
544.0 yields 1.03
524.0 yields 1.15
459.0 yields 1.06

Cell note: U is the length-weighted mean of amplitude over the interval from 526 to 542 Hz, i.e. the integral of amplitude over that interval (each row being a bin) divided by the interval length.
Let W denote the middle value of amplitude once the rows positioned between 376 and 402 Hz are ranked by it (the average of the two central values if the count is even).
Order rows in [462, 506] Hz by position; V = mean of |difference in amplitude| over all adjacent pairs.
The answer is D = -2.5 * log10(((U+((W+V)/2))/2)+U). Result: -3.95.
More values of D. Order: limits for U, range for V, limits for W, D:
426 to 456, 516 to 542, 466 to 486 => -3.67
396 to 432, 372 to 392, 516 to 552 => -3.79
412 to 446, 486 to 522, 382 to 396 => -3.66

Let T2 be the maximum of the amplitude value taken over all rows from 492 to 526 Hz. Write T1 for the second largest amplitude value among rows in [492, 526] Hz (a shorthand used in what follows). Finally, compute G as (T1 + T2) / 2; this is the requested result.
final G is 21.9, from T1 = 21.28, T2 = 22.53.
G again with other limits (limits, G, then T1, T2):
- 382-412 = 19.6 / 19.61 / 19.65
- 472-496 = 20.3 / 20.27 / 20.34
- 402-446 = 19.9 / 19.66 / 20.06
